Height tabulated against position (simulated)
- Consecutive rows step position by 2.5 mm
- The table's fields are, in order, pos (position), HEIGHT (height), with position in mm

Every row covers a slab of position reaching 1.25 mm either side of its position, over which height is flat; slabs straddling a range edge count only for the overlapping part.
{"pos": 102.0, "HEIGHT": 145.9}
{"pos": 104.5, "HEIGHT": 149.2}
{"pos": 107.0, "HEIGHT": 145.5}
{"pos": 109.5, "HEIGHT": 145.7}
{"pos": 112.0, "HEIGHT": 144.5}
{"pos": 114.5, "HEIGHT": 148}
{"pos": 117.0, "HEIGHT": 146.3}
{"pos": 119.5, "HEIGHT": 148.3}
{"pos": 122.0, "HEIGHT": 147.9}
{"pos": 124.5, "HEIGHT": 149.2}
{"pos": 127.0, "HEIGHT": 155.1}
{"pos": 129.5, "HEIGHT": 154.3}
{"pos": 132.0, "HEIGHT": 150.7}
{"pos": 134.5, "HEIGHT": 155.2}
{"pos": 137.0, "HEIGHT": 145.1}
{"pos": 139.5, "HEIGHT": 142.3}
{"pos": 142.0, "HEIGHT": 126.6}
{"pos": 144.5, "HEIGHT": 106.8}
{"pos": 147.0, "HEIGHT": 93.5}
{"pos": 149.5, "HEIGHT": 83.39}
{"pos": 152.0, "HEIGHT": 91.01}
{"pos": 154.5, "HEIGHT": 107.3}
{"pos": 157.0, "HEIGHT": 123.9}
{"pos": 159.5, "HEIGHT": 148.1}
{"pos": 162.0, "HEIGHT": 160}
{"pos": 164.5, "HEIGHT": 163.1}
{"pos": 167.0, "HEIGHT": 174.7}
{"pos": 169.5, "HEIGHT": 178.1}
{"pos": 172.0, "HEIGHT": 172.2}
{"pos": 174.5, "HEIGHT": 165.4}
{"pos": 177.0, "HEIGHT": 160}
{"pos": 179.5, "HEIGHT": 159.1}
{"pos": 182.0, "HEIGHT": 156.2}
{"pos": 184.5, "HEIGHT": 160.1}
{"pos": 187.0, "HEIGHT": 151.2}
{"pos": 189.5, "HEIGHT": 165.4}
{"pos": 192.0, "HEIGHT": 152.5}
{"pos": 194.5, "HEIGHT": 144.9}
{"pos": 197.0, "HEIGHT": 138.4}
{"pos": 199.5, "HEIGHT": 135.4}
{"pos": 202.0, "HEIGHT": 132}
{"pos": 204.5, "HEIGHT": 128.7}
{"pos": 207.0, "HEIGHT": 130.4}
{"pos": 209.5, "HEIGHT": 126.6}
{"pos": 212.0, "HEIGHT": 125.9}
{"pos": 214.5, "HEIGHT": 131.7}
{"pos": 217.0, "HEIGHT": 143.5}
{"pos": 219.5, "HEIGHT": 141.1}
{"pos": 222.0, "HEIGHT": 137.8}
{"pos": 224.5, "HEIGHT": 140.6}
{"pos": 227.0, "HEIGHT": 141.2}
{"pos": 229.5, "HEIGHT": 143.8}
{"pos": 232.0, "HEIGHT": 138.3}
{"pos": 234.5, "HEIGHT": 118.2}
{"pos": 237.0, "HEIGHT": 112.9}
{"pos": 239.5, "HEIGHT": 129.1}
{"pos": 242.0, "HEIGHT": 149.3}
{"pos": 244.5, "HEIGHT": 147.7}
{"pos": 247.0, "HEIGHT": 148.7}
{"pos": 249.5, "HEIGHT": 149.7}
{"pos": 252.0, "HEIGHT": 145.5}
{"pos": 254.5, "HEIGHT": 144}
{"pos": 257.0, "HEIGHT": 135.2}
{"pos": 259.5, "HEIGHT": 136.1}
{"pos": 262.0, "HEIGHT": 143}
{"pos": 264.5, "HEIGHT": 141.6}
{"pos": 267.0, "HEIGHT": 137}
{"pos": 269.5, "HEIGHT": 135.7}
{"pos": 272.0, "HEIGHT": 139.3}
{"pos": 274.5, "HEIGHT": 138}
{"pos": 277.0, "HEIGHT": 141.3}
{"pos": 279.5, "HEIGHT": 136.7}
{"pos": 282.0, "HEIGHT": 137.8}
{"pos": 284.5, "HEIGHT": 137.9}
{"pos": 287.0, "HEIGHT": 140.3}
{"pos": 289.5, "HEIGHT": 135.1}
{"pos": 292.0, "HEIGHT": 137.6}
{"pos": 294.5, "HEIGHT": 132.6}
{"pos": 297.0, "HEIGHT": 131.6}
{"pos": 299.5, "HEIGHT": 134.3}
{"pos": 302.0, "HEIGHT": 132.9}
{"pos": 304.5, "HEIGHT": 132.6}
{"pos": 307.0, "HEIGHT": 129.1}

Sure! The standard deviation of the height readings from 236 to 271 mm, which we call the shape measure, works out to 10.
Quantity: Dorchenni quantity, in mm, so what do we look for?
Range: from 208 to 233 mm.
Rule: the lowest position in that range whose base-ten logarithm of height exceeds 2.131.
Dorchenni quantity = 217.0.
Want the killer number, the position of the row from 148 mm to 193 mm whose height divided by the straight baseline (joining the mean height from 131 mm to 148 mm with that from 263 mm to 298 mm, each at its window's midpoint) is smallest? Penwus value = 149.5 mm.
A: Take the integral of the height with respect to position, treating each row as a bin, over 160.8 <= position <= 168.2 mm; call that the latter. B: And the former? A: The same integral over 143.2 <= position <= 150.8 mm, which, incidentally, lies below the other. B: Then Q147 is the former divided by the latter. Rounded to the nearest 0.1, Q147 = 0.6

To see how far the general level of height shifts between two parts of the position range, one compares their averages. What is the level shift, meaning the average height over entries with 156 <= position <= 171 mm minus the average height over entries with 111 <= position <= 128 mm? 10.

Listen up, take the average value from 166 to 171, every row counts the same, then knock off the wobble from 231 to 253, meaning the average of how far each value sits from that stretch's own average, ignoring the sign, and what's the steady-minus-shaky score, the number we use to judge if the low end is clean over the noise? 165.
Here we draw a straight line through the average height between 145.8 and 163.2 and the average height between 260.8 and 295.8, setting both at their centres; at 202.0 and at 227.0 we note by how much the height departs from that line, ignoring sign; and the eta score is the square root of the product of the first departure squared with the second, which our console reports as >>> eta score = 28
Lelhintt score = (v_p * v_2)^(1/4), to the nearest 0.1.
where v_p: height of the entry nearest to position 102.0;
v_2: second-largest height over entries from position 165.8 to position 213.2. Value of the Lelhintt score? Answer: 12.6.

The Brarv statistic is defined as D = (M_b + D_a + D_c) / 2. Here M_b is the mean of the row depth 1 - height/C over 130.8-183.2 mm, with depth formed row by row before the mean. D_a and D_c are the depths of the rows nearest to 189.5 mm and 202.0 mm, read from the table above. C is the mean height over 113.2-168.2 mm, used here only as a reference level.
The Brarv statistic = -0.10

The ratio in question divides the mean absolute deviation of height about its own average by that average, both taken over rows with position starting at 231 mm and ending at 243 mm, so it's 0.088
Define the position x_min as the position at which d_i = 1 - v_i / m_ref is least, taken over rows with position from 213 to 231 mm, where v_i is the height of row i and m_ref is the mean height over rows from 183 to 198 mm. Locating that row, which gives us 229.5 mm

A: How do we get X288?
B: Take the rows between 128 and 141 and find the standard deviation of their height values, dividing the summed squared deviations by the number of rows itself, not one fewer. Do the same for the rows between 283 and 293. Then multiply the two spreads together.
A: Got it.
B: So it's 9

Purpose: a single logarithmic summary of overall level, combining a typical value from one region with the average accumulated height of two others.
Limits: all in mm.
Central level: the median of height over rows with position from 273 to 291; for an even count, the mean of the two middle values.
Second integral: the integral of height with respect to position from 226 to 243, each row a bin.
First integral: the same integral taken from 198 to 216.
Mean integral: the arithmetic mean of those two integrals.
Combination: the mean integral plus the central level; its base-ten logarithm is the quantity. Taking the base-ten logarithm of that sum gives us 3.39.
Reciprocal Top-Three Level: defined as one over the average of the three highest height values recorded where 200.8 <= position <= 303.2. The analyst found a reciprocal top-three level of 0.0067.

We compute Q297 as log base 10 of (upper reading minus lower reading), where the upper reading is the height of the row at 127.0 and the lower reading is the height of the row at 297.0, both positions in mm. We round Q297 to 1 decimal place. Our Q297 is 1.4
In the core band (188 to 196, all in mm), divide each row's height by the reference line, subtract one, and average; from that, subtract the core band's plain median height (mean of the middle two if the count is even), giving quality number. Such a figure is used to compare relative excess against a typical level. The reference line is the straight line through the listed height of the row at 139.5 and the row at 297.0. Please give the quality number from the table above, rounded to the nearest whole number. -152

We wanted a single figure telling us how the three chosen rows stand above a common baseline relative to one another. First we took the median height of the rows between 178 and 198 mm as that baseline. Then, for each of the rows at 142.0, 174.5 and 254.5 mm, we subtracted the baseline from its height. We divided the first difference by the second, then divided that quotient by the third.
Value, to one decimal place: 0.2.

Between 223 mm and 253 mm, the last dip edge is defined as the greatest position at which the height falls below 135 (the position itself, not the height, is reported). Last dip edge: 239.5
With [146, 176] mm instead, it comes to 157.0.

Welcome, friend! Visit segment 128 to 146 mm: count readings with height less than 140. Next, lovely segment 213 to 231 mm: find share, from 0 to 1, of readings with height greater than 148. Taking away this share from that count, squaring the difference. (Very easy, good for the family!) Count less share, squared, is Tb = 4.0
